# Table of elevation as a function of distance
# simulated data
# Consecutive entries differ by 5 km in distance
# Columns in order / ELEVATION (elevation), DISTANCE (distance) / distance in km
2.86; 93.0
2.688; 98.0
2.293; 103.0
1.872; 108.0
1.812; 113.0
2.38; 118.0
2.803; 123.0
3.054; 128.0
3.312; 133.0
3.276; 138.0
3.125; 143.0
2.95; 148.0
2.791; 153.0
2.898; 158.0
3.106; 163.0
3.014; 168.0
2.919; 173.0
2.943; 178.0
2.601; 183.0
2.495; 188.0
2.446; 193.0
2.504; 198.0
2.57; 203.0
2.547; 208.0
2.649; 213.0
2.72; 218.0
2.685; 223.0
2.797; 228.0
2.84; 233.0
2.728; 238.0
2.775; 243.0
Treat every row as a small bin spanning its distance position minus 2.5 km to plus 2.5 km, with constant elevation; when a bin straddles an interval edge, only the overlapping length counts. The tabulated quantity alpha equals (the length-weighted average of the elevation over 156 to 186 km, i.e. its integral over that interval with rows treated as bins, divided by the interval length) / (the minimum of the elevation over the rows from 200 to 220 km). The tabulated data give 1.14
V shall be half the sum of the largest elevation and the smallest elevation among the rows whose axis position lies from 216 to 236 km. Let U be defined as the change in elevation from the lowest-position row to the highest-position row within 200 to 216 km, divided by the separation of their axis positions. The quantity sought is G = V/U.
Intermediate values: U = 0.008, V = 2.76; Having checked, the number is 350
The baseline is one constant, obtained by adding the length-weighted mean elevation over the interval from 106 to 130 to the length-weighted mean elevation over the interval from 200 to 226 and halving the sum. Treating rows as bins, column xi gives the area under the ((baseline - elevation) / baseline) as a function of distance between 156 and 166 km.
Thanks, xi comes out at -2.0 km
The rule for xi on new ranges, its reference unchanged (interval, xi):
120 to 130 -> -1.5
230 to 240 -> -1.1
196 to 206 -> -0.1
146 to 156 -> -1.4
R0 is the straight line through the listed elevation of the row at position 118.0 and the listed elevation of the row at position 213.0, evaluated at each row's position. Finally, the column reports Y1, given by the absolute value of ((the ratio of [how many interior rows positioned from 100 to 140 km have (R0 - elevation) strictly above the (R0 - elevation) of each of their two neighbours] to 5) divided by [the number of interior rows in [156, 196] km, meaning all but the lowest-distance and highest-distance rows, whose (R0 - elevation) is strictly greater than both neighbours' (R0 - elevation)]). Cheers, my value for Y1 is 0.20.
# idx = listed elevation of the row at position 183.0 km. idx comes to 2.601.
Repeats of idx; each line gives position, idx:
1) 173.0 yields 2.919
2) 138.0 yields 3.276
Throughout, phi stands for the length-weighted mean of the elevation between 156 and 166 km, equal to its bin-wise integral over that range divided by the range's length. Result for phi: 3.0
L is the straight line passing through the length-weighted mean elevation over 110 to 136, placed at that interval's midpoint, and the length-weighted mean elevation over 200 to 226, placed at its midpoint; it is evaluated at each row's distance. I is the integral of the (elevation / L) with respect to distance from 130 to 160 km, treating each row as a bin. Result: 34.5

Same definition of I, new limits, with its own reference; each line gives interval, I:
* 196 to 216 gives 19.5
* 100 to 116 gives 12.1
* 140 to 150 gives 11.5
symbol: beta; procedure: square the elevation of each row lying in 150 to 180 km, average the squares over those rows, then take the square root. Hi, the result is 2.95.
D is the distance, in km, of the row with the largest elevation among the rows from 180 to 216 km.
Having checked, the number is 213.0 km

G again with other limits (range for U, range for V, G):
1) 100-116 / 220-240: -57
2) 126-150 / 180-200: -485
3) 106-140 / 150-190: 60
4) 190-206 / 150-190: 226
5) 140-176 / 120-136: -445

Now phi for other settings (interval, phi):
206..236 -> 2.7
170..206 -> 2.6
